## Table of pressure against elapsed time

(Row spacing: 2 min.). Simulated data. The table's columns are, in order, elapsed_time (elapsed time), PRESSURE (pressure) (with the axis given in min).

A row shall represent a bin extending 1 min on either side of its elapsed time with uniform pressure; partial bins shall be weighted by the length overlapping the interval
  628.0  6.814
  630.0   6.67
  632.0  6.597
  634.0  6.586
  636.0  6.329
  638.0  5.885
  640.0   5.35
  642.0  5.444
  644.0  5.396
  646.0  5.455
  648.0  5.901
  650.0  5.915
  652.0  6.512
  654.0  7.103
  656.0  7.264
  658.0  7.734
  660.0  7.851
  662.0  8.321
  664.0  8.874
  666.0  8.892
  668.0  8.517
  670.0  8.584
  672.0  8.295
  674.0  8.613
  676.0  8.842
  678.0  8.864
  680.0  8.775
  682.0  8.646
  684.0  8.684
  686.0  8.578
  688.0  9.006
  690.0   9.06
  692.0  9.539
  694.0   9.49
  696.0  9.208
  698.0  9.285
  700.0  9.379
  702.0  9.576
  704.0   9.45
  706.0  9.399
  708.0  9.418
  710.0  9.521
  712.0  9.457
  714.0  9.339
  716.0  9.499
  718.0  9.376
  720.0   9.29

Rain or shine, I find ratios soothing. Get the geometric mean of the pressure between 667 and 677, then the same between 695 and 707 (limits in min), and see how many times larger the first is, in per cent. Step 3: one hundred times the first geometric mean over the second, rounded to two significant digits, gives 91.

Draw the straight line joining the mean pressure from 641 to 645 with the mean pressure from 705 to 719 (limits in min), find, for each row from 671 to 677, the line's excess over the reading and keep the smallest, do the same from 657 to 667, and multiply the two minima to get 3.4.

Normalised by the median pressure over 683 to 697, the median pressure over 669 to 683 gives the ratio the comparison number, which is 0.954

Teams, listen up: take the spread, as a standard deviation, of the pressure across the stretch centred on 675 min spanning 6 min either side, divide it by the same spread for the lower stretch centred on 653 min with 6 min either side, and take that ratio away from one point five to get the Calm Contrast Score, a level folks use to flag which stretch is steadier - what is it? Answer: 1.22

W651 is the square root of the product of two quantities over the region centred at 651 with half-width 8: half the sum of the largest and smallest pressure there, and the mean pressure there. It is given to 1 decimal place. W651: 6.5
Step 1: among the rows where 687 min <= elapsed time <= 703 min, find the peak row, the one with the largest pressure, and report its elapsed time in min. 702.0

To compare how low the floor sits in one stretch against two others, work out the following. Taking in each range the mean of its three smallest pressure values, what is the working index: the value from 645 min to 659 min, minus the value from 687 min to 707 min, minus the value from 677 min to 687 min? -12.0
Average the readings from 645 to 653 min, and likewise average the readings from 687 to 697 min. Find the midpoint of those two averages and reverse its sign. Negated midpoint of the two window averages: -7.60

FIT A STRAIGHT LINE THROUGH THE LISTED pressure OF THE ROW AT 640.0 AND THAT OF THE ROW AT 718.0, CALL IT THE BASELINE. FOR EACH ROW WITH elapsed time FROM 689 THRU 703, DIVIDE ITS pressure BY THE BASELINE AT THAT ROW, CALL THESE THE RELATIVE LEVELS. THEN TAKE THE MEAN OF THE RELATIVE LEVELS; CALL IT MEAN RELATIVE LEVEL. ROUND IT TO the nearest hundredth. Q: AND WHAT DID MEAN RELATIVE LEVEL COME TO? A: 1.14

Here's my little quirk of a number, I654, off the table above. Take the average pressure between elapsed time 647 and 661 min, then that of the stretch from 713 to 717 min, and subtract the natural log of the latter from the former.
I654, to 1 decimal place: 4.7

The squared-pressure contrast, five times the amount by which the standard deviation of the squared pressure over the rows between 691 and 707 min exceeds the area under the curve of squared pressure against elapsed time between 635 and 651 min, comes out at -2605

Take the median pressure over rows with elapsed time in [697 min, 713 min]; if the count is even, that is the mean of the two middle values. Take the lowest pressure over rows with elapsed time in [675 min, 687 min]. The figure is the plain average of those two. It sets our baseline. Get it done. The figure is 9.01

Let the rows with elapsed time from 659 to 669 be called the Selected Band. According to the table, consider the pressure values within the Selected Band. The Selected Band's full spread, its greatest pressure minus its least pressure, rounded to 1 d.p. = 1.0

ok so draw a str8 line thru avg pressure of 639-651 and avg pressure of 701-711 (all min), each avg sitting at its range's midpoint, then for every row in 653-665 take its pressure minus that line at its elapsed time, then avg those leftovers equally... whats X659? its 1.4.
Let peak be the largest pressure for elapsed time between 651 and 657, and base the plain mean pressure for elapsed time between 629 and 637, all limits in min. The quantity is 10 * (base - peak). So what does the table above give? -7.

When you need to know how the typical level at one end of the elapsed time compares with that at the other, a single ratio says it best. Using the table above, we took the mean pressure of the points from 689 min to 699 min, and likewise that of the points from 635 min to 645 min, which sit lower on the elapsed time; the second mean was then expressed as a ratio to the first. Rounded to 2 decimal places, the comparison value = 0.61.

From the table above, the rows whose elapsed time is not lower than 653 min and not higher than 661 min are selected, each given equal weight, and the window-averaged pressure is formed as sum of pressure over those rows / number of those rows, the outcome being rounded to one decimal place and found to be 7.5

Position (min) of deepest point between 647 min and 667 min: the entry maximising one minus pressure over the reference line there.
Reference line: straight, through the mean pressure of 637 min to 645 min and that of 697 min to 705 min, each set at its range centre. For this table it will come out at 650.0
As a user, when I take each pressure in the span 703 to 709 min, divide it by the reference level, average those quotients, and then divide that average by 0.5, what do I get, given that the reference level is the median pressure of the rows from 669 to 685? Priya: 2.17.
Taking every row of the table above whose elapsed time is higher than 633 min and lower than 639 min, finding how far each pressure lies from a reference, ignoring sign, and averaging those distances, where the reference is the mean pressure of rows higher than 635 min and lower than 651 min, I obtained 0.56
